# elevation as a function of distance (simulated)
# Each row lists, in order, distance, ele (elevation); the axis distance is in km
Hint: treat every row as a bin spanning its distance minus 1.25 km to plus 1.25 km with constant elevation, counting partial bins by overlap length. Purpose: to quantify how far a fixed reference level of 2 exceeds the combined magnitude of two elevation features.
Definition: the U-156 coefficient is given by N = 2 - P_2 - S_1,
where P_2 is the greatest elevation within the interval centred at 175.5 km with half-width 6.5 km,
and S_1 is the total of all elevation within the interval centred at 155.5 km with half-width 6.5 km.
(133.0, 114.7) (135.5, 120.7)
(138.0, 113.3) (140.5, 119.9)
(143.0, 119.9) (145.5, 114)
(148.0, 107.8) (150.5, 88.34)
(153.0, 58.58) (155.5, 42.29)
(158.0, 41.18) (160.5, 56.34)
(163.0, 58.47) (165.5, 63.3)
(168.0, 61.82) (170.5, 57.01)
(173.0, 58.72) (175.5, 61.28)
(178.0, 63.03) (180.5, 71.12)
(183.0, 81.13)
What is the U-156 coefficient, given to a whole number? -356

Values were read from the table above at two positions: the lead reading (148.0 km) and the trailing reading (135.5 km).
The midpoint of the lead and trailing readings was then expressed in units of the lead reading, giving 1.06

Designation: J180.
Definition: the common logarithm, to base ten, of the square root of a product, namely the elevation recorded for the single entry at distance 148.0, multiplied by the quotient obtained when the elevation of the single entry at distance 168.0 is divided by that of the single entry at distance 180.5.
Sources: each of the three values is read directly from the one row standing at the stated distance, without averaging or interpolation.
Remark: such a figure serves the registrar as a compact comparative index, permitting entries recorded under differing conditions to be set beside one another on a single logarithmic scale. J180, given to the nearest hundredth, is 0.99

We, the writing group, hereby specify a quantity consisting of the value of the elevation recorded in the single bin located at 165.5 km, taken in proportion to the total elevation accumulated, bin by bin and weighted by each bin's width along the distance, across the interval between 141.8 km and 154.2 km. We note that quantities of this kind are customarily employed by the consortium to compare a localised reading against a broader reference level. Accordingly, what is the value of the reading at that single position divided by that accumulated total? 0.052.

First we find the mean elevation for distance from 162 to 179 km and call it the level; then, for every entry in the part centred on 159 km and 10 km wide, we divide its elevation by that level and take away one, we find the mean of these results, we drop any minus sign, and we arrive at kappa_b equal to 0.18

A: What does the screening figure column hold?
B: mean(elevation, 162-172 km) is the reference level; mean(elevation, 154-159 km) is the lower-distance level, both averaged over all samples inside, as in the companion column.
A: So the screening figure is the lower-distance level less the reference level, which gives -18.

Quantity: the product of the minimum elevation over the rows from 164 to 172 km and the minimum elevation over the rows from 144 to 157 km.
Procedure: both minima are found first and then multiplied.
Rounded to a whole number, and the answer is 2411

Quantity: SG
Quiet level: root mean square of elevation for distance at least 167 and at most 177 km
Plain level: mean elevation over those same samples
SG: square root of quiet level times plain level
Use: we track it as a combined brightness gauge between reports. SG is 60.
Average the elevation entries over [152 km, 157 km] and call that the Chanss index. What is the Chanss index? 50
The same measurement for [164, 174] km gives 60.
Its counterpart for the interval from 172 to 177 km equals 60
